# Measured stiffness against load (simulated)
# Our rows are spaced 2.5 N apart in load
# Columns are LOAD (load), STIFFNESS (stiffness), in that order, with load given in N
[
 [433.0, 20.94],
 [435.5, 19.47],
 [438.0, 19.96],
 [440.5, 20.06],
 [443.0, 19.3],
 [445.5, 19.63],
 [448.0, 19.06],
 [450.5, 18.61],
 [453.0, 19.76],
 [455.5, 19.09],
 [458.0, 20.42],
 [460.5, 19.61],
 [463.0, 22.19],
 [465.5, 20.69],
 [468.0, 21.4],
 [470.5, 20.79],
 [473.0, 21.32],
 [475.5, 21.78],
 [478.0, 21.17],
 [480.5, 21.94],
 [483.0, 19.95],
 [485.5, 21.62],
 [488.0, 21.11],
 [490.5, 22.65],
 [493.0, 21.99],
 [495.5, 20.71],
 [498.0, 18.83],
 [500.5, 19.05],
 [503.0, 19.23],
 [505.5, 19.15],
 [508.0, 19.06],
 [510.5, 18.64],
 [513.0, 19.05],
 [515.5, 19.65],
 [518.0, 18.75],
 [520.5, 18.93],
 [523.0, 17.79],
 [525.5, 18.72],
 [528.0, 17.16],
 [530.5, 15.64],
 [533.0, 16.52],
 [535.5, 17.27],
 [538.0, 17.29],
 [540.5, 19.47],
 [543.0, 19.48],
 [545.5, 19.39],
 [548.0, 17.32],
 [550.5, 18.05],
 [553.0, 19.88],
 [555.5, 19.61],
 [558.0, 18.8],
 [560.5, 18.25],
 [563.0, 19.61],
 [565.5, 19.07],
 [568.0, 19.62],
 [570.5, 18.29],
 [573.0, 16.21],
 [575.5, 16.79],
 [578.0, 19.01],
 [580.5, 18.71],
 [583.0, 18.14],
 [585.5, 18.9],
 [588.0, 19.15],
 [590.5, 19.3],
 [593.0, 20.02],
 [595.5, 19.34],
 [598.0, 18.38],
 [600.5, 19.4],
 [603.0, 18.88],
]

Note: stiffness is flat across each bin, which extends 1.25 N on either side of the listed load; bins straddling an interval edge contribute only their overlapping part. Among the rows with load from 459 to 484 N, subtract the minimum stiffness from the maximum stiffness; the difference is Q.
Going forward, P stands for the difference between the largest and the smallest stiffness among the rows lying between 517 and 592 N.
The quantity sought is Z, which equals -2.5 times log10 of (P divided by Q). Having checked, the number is -0.5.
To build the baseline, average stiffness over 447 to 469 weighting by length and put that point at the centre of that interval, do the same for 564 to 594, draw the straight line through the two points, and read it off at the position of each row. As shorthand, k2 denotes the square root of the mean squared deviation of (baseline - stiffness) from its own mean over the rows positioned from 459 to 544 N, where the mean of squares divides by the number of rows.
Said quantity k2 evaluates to 1.5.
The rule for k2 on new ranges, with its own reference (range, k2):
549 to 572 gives 0.7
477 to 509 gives 1.2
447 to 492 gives 1.3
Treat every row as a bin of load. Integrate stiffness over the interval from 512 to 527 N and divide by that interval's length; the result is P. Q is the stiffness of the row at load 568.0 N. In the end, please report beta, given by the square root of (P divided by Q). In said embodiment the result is 0.98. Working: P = 18.8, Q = 19.62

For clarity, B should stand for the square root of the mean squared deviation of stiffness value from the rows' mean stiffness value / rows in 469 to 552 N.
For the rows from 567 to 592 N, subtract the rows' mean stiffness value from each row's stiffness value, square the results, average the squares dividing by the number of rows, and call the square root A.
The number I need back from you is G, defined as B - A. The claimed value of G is 0.7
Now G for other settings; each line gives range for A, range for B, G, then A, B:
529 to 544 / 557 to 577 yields -0.3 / 1.4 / 1.17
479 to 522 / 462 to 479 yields -0.8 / 1.3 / 0.49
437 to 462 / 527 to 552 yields 0.7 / 0.5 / 1.25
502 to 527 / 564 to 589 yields 0.6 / 0.5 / 1.03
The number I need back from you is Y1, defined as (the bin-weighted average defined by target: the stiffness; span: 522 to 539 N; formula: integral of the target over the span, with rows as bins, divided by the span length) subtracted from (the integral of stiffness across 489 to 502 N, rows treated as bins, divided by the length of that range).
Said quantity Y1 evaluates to 3.4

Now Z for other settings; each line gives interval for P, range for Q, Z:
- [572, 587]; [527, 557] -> 0.5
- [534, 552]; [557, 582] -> 0.5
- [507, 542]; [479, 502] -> -0.1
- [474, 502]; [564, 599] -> 0.0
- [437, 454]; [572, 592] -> 0.8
